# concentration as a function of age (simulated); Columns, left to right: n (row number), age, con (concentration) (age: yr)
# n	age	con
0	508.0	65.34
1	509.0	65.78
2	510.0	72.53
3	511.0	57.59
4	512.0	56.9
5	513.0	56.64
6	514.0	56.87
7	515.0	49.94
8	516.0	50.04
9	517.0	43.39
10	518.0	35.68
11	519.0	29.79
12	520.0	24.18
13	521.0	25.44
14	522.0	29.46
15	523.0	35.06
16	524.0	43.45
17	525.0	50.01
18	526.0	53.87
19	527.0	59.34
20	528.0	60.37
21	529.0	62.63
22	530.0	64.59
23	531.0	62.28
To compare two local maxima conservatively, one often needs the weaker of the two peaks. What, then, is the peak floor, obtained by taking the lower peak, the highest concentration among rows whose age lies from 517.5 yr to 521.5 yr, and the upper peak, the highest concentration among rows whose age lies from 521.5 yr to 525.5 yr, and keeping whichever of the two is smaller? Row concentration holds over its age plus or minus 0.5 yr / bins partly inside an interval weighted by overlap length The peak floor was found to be 36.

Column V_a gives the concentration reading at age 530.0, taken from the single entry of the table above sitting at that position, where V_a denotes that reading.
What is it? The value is 64.59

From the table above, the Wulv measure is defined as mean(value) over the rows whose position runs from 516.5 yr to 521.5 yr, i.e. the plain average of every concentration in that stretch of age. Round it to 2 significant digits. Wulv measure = 32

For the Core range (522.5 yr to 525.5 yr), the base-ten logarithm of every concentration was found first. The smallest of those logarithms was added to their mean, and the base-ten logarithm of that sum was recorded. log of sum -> 0.501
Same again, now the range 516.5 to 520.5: 0.462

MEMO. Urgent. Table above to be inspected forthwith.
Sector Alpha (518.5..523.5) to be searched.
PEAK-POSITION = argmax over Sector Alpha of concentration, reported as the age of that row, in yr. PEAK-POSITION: 523.0 yr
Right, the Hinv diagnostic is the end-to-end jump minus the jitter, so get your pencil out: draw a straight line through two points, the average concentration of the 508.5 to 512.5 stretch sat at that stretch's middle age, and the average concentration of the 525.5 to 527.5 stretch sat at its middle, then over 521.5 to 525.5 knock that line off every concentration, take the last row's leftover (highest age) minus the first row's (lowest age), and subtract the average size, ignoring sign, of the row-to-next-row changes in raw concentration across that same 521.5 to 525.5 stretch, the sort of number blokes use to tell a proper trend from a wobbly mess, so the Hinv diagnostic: 15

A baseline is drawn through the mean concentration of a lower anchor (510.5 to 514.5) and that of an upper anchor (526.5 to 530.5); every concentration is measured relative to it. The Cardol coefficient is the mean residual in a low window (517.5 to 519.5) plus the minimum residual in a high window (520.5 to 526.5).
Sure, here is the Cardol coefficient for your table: -60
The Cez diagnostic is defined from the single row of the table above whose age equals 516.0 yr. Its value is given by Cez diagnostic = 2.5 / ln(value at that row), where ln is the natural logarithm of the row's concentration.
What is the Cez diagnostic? 0.639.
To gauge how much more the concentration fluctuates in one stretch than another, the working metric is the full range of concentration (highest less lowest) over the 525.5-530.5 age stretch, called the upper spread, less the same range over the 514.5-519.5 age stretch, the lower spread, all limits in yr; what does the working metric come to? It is -10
